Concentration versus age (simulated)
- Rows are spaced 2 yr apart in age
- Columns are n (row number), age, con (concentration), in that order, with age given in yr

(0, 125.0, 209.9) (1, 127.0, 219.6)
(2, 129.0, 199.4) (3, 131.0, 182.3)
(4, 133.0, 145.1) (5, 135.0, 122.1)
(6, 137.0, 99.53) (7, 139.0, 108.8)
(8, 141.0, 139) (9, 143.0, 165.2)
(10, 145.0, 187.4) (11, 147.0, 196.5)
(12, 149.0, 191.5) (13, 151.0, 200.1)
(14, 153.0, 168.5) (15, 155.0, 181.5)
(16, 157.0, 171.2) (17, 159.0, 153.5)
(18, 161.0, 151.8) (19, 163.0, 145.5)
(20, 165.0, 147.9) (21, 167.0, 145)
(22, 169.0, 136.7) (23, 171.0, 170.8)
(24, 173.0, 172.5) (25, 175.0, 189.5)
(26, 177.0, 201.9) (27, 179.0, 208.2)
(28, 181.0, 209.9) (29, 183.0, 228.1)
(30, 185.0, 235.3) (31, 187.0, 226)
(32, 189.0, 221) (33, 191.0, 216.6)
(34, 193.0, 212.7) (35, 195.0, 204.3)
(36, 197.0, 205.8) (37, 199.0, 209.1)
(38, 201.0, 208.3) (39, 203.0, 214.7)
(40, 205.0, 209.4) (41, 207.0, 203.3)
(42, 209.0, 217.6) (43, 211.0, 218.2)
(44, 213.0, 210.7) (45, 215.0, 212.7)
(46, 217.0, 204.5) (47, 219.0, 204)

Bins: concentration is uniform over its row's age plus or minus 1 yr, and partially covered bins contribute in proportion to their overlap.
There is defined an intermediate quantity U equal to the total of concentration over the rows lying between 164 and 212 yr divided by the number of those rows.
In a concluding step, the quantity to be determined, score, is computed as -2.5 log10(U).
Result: -5.76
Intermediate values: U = 201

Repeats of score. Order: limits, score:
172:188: -5.80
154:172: -5.48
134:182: -5.54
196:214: -5.81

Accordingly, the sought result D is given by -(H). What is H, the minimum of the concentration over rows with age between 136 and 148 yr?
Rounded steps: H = 99.53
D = -100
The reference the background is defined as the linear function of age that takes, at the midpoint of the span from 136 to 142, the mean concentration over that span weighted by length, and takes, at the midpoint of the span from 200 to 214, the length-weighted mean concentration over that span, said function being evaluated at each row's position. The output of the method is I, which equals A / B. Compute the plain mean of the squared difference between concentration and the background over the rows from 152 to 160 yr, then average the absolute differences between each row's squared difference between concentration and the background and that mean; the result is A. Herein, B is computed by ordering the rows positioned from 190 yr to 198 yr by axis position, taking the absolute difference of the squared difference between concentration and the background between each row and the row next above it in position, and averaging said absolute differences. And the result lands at 2.1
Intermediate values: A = 489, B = 229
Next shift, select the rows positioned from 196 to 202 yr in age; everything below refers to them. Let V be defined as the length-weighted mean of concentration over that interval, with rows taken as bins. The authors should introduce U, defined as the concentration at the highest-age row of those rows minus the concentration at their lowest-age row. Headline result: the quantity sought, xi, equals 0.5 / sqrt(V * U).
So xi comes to 0.022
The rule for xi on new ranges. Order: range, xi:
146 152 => 0.019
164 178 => 0.005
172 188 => 0.005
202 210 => 0.020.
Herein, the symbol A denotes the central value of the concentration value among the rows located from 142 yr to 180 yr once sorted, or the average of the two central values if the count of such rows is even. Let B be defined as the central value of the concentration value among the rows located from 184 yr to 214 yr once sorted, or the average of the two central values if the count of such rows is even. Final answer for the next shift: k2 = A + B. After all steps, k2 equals 384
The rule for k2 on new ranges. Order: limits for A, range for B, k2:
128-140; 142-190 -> 318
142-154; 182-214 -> 403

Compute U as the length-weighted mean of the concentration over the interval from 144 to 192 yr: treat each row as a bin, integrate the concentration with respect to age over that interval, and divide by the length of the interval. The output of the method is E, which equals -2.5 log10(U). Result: -5.67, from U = 186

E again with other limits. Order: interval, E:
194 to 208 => -5.79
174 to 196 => -5.83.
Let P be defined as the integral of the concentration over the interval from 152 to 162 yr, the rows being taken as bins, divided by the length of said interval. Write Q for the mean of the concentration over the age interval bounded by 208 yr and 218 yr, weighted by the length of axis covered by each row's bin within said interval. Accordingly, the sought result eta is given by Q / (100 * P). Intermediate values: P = 165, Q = 213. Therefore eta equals 0.013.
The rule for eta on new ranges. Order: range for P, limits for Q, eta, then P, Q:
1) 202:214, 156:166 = 0.007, 212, 154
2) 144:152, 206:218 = 0.011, 194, 211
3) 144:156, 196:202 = 0.011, 188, 208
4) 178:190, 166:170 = 0.006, 221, 141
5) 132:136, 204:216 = 0.016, 134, 212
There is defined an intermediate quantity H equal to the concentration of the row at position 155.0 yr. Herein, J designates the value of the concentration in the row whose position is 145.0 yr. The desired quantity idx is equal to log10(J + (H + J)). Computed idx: 2.75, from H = 181.5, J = 187.4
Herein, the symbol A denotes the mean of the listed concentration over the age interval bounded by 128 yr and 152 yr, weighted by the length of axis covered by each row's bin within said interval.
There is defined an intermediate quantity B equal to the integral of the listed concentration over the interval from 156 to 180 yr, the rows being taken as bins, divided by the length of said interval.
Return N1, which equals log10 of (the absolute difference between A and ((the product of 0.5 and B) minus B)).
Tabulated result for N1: 2.39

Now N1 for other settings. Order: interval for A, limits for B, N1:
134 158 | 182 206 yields 2.43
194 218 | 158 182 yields 2.47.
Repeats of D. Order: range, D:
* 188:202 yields -204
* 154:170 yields -137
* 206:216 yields -203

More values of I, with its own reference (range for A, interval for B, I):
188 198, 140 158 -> 0.3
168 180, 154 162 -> 0.6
